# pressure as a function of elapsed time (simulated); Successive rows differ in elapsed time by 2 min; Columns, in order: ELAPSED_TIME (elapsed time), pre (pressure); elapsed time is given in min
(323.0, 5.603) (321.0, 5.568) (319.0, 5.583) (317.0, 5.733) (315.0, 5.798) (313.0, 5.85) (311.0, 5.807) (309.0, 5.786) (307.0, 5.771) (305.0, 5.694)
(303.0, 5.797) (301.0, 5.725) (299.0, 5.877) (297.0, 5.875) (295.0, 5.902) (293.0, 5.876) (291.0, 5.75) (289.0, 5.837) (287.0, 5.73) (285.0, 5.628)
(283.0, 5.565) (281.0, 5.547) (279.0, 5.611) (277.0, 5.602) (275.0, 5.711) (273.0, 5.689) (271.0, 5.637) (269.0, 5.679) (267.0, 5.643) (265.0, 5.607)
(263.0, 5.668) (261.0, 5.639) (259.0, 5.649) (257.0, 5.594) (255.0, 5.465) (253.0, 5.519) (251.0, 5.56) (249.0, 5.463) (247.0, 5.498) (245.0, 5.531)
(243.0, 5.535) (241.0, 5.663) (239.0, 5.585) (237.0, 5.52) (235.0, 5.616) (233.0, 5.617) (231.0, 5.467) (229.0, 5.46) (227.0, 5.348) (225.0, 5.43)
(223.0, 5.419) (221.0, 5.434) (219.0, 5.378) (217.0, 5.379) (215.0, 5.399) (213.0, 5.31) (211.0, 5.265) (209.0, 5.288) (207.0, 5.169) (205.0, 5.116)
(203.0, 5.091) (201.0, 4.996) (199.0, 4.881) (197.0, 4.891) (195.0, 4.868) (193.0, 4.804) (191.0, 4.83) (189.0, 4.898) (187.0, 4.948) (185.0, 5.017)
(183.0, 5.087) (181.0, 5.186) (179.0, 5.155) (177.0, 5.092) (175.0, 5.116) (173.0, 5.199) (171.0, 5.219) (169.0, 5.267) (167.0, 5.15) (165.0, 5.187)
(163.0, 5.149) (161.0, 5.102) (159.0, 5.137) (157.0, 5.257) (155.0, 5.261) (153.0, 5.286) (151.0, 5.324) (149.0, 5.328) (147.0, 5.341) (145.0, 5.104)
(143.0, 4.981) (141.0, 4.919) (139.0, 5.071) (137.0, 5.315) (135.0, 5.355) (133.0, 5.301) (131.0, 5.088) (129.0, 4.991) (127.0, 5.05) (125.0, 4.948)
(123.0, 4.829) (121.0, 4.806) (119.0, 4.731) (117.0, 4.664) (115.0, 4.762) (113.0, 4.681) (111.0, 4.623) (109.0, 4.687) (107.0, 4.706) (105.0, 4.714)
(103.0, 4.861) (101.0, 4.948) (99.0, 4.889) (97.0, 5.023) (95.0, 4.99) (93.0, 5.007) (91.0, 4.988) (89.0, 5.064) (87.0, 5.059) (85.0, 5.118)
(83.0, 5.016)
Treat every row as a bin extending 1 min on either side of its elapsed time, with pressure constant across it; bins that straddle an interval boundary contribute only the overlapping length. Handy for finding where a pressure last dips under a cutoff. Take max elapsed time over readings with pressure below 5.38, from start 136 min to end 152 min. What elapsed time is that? 151.0 min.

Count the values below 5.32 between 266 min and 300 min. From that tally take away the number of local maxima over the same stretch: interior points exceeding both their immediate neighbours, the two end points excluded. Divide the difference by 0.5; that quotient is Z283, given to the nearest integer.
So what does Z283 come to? -10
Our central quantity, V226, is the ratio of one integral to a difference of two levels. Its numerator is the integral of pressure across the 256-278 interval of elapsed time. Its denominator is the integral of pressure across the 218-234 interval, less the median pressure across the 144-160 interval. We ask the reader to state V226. 1.5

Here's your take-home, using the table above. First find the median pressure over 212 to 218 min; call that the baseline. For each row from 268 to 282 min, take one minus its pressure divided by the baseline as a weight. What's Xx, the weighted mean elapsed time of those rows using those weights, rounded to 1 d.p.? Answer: 274.4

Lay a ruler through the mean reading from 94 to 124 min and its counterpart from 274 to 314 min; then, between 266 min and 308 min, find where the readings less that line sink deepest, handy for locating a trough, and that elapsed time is 281.0 min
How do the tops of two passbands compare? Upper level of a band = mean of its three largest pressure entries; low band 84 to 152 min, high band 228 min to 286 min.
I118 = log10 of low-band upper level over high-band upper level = -0.028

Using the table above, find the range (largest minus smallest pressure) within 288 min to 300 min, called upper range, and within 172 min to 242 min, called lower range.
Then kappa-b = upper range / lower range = 0.2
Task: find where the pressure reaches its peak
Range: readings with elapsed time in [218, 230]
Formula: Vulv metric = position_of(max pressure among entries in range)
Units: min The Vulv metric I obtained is 229.0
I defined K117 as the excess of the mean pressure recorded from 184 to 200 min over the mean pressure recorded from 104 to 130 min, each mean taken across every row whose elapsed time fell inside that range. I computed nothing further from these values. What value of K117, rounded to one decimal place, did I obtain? 0.1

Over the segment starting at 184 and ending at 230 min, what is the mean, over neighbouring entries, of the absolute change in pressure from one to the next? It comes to 0.0532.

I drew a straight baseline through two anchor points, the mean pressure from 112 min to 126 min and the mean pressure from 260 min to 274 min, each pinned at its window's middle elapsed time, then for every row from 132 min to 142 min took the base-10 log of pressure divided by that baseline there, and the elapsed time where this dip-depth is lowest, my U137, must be 141.0 min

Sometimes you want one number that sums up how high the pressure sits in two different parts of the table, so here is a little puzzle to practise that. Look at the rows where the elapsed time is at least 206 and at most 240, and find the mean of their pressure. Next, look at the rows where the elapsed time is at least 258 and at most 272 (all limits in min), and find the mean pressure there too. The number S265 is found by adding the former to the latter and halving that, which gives 5.53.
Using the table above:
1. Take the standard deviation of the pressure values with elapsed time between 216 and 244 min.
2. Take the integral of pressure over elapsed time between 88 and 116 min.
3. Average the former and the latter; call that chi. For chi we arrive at 68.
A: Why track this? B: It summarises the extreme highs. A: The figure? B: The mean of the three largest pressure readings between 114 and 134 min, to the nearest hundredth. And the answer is 5.15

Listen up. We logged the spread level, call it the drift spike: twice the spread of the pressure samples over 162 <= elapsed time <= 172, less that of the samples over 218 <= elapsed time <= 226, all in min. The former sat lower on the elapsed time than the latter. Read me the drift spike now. 0.07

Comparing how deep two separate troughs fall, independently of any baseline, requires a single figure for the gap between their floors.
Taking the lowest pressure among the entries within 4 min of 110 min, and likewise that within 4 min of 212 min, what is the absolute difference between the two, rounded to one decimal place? 0.6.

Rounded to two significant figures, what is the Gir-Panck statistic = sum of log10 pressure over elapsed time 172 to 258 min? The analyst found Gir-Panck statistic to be 31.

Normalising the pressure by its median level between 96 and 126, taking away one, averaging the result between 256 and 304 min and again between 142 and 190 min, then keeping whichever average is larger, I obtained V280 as 0.20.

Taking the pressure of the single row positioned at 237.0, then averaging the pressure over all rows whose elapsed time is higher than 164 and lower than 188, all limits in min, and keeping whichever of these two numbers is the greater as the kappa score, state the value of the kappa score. 5.52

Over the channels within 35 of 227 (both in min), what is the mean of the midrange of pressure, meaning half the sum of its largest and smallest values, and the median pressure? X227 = 5.3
